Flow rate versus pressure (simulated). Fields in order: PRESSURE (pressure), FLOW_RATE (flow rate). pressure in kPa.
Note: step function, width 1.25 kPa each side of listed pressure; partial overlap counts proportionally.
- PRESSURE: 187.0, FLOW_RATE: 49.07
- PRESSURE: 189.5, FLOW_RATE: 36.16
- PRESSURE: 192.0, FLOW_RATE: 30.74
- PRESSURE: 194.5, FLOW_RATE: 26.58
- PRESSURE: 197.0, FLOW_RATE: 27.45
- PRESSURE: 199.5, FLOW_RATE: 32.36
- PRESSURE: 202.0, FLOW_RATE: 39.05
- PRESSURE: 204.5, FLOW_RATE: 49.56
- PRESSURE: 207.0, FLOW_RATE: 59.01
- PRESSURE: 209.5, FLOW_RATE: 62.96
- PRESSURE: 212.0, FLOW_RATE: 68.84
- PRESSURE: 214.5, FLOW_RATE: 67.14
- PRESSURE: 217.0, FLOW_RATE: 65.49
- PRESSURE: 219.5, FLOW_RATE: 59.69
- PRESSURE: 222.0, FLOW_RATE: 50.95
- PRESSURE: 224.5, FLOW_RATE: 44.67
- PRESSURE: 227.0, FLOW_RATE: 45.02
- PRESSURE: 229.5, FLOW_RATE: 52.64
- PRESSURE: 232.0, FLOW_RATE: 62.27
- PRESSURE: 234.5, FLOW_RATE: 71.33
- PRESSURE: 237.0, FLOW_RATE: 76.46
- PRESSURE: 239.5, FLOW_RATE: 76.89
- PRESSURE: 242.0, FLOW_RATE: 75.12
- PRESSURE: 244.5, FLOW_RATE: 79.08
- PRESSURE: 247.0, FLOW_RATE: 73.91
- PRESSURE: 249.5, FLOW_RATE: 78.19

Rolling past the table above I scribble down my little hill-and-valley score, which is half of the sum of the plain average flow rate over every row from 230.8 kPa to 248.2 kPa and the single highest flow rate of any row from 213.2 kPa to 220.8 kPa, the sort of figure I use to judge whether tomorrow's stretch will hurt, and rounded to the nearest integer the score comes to 70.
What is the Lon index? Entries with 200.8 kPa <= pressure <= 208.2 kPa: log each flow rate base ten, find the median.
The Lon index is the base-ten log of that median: 0.23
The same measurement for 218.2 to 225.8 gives 0.23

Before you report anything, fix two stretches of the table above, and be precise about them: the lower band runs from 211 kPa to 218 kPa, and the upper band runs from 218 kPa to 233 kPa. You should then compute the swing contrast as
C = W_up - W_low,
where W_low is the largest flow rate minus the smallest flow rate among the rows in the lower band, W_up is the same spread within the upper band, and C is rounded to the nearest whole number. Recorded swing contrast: 14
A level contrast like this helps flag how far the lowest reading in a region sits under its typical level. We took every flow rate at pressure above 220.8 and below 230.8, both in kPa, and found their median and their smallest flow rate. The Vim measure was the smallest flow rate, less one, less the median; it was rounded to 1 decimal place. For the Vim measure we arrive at -4.3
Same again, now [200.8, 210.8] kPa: -16.2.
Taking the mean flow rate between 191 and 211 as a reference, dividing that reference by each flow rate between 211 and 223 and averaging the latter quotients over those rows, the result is 0.7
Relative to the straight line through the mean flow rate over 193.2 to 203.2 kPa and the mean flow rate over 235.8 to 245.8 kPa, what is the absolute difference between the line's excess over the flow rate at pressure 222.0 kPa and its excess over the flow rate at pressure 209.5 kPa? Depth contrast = 25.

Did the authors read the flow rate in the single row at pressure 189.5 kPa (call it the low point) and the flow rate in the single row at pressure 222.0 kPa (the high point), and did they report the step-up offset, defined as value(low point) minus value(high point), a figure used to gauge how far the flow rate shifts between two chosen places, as -15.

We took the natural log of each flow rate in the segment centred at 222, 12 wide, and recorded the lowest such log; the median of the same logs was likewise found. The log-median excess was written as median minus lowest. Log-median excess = 0.13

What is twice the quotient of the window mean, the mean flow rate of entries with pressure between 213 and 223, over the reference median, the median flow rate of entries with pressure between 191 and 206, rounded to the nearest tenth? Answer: 3.9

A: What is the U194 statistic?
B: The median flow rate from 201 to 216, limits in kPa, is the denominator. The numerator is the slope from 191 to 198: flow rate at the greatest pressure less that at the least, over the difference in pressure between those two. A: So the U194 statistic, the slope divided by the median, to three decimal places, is -0.011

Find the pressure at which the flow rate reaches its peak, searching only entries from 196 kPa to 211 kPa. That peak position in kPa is 209.5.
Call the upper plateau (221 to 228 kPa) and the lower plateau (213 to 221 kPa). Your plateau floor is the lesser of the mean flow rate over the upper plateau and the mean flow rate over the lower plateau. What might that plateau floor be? 47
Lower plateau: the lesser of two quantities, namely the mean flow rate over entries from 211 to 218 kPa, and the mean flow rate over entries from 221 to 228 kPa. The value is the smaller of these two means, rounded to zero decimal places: 47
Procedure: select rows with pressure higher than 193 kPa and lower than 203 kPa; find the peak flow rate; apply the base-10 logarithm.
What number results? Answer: 1.59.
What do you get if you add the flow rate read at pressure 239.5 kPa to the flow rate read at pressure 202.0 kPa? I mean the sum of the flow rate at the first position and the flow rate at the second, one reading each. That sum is 116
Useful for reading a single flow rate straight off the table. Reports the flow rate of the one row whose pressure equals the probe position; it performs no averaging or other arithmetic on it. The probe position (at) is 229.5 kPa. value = 52.64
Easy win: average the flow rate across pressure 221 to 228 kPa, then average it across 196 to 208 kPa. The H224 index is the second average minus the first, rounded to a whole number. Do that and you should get -5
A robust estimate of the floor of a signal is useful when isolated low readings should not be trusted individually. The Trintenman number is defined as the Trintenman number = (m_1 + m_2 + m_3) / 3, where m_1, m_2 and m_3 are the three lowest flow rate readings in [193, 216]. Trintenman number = 29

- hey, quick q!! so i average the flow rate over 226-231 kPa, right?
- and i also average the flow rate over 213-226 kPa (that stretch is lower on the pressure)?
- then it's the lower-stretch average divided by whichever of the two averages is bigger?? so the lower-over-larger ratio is 1.00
